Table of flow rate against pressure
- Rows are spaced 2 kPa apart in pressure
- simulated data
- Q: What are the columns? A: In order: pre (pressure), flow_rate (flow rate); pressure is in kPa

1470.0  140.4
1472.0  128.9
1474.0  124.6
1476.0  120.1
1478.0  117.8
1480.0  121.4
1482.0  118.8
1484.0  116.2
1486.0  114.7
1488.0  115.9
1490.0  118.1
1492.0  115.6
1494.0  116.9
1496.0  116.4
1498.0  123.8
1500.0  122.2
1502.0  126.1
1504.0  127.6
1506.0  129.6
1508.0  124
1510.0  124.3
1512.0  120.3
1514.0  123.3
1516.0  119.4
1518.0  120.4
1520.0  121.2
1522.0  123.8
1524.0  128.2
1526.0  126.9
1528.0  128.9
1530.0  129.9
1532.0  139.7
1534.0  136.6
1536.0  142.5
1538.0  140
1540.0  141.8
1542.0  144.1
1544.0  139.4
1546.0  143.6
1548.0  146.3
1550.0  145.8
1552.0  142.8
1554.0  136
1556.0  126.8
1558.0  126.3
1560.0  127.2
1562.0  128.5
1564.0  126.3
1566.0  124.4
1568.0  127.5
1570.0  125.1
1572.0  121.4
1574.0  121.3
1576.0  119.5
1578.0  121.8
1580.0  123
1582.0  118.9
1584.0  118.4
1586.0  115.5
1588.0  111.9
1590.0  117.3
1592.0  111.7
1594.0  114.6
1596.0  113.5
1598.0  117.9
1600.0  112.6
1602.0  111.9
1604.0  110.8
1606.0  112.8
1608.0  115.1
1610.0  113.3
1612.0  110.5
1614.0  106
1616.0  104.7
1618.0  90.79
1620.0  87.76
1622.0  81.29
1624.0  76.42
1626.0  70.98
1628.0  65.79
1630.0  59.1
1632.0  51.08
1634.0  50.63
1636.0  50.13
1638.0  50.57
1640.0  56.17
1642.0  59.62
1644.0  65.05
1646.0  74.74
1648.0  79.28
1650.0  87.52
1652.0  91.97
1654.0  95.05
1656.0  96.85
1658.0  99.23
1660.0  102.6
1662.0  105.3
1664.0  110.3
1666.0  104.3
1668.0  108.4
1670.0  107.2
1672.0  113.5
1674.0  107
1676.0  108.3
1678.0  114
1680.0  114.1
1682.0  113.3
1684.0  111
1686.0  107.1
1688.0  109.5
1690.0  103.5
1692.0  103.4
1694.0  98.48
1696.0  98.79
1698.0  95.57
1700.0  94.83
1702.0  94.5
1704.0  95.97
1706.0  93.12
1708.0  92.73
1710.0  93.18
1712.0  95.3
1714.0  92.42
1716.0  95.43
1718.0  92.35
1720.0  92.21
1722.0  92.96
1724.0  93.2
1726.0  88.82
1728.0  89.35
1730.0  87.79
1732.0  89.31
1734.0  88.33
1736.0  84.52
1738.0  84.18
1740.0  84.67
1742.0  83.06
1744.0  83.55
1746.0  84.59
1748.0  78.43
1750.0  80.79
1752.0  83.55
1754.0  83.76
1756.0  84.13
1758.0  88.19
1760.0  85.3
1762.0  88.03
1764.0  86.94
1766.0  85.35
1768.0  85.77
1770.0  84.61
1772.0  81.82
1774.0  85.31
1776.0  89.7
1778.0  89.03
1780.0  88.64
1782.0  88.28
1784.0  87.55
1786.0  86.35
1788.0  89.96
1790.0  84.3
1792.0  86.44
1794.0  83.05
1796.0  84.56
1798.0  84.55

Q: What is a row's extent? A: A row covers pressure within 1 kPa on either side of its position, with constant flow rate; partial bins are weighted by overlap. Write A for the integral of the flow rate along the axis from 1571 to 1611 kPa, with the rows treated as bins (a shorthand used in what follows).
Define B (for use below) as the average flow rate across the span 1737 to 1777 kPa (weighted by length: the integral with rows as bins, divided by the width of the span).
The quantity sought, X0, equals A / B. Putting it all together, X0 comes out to 55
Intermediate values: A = 4646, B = 85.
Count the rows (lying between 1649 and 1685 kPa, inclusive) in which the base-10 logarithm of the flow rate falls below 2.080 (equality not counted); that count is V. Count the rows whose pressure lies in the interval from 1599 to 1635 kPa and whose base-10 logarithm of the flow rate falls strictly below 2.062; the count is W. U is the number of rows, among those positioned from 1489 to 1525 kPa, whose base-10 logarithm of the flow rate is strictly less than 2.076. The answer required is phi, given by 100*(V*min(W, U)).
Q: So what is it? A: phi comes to 7200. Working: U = 4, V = 18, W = 18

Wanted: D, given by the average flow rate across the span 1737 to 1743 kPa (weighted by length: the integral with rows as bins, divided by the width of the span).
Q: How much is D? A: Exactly 84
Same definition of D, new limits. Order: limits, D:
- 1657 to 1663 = 102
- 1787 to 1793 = 87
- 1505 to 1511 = 126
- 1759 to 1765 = 87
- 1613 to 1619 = 100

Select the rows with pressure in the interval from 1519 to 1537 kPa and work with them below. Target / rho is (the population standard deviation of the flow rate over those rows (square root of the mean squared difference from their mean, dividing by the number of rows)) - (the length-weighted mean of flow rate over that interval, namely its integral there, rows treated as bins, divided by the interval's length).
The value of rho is -124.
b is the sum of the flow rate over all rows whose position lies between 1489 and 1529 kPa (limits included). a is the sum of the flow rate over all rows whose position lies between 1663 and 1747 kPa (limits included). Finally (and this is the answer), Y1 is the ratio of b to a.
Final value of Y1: 0.6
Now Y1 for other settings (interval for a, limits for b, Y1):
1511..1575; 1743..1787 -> 0.4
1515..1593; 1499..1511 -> 0.2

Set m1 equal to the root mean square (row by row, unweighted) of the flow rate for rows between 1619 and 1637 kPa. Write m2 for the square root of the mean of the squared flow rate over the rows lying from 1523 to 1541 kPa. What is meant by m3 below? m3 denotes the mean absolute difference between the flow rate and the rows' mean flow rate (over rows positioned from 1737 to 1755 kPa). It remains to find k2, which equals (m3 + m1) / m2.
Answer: 0.5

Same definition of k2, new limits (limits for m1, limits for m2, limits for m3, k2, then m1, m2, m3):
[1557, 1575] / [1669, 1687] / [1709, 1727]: 1.1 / 125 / 111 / 1.27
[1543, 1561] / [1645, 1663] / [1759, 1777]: 1.5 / 137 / 93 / 1.57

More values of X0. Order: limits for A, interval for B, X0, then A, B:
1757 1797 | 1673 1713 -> 34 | 3458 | 102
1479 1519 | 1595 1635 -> 52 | 4830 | 93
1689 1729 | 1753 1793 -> 44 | 3792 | 86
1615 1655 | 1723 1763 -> 34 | 2897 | 86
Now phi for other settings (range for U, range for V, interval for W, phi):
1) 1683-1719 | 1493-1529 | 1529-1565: 0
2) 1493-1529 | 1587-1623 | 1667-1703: 3600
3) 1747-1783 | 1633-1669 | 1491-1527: 0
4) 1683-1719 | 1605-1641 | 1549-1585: 0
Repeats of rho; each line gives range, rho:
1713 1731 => -89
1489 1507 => -117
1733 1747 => -83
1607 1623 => -89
